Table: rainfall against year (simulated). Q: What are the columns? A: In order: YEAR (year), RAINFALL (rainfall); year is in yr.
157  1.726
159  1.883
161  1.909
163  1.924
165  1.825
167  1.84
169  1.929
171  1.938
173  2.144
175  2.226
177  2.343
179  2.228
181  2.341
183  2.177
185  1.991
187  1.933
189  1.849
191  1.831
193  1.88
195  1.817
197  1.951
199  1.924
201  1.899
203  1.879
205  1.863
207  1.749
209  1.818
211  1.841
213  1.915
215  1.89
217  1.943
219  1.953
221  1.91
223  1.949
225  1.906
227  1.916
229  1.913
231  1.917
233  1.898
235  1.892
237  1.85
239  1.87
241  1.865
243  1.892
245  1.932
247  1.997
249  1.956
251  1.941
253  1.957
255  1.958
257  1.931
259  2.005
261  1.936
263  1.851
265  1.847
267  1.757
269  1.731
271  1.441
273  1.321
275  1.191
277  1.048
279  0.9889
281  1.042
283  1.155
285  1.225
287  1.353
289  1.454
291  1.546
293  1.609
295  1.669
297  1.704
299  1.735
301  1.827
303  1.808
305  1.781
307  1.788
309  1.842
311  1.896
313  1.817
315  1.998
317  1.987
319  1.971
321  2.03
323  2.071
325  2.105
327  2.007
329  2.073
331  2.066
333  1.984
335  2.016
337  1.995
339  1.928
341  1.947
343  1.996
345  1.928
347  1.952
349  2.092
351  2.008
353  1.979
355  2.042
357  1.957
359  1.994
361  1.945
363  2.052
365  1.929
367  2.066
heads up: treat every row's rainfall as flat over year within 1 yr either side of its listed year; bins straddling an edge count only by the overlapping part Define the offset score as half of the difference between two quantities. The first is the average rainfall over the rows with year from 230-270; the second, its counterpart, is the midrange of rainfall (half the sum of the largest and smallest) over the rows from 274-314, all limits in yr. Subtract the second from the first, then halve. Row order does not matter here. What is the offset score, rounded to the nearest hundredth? 0.23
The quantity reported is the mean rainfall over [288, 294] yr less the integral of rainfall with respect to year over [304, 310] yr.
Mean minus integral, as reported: -9.3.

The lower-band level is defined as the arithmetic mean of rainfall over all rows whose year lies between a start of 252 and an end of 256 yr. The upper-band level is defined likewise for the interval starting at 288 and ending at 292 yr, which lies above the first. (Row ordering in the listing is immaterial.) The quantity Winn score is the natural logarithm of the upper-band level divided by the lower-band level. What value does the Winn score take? -0.3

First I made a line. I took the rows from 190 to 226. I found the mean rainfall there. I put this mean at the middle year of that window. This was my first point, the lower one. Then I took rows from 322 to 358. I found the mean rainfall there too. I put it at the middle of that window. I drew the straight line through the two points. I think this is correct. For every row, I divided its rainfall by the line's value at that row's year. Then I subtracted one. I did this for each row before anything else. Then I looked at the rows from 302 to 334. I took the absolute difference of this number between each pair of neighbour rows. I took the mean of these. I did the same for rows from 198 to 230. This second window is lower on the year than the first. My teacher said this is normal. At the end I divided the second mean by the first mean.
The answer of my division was 0.74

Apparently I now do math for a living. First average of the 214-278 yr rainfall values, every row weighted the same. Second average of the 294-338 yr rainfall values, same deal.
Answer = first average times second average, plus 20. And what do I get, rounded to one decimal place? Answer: 23.5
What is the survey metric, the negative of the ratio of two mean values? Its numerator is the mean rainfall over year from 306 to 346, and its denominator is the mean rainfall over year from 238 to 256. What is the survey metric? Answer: -1.02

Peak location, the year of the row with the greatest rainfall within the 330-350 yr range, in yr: 349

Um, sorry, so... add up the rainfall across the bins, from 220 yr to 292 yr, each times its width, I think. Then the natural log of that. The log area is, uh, 4.81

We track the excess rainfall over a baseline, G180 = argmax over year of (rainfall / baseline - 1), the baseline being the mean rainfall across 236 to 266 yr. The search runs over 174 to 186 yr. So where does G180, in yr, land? 177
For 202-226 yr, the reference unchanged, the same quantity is 219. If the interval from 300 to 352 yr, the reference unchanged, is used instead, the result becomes 325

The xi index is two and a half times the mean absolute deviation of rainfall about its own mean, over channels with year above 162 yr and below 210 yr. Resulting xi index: 0.34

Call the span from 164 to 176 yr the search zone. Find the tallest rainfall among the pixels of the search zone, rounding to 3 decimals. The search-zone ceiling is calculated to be 2.226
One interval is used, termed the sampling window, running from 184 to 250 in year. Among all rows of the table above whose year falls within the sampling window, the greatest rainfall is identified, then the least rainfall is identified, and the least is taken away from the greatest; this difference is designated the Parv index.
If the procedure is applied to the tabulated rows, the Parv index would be 0.25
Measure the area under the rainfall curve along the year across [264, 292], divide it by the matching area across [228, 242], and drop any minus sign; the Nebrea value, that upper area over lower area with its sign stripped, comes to 1.4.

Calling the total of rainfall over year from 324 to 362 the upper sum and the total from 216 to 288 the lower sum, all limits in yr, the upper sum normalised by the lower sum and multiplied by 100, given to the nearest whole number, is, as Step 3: 61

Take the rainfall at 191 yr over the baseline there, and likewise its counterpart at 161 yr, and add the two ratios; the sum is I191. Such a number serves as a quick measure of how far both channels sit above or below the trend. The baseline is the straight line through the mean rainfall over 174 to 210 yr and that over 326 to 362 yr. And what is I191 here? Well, 1.89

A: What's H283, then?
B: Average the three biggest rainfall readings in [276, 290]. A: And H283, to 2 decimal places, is 1.34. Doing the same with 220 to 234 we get 1.93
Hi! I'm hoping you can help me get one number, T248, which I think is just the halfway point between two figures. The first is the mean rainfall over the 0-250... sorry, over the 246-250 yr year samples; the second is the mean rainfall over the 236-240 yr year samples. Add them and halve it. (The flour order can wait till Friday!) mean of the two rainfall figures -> 1.92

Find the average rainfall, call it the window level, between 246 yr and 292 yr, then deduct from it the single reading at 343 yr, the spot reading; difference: -0.40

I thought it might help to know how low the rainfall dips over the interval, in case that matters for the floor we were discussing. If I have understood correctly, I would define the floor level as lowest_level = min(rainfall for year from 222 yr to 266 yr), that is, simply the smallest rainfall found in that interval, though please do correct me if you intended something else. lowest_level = 1.847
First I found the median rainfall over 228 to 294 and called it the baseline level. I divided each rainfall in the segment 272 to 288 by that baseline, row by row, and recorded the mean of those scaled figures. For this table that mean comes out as 0.63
